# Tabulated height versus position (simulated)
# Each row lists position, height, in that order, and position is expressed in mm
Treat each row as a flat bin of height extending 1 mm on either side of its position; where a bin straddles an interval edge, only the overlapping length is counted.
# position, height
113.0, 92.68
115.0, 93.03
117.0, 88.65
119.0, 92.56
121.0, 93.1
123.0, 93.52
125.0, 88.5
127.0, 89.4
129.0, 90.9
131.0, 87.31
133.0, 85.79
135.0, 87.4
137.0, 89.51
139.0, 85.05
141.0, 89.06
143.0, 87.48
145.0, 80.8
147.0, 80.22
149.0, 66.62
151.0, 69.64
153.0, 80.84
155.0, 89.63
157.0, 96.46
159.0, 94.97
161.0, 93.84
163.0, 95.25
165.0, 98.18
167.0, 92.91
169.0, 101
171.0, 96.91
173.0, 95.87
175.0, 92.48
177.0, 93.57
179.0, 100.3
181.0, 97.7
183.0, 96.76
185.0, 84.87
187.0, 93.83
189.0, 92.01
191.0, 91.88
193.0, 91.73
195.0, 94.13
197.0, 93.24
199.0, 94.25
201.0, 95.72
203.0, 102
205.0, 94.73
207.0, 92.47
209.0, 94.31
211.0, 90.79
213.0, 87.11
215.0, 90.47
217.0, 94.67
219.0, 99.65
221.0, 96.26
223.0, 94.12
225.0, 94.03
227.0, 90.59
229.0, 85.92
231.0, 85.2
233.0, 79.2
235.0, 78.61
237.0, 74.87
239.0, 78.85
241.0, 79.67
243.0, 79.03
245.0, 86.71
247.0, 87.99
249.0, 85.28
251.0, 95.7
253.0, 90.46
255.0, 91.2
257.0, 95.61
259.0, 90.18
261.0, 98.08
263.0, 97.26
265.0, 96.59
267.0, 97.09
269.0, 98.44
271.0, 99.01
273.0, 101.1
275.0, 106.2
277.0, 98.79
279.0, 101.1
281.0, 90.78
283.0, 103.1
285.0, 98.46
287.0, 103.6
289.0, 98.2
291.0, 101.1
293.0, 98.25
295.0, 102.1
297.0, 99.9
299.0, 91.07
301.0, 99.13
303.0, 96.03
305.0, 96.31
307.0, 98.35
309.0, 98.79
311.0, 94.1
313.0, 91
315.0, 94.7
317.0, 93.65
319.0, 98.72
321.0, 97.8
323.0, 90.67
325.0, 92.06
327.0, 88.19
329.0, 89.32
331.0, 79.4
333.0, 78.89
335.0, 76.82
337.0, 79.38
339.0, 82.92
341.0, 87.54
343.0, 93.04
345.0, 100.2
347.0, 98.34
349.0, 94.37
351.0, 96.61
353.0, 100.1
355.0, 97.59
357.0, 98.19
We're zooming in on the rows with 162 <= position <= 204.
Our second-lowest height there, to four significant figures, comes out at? 91.73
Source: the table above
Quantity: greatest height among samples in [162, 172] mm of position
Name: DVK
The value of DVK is 101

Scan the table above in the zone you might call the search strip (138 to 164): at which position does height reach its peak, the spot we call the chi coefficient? 157.0 mm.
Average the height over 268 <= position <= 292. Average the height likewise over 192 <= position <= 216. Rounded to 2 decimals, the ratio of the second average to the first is 0.93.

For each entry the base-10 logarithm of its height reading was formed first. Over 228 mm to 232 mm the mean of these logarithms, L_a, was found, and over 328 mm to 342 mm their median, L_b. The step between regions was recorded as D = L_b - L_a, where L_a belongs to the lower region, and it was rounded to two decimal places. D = -0.03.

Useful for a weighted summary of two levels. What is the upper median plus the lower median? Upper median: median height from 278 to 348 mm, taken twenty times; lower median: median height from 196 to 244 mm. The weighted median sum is 2012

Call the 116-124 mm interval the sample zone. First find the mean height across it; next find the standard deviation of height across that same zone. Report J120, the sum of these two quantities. 94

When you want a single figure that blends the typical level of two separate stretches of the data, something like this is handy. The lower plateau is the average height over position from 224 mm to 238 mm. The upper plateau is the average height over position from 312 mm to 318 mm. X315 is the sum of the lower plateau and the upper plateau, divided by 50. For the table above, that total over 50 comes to 3.54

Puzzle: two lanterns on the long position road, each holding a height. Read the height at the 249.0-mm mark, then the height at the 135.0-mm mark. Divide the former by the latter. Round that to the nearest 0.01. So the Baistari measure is 0.98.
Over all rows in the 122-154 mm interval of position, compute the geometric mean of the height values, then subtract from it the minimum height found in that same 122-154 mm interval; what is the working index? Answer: 18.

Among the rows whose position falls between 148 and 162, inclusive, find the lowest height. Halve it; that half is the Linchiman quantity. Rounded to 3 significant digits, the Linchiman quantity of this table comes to 33.3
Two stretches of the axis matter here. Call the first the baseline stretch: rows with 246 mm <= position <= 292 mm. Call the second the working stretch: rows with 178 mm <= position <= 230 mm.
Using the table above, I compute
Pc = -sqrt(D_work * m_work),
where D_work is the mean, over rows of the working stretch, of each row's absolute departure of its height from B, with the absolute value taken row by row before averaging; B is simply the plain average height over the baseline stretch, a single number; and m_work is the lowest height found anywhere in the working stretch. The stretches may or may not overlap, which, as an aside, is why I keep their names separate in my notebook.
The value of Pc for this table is -19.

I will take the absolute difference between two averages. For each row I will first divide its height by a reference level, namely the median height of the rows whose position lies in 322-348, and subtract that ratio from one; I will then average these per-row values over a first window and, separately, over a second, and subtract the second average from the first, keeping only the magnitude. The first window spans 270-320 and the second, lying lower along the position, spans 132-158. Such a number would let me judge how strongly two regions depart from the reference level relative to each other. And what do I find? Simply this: 0.16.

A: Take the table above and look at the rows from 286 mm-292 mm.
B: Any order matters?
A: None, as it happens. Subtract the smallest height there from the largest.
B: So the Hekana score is 5.4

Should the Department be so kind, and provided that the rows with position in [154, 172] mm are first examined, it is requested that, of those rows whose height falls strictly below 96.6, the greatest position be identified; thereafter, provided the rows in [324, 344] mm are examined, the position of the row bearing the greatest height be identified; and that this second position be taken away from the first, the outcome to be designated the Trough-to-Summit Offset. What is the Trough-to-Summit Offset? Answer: -176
